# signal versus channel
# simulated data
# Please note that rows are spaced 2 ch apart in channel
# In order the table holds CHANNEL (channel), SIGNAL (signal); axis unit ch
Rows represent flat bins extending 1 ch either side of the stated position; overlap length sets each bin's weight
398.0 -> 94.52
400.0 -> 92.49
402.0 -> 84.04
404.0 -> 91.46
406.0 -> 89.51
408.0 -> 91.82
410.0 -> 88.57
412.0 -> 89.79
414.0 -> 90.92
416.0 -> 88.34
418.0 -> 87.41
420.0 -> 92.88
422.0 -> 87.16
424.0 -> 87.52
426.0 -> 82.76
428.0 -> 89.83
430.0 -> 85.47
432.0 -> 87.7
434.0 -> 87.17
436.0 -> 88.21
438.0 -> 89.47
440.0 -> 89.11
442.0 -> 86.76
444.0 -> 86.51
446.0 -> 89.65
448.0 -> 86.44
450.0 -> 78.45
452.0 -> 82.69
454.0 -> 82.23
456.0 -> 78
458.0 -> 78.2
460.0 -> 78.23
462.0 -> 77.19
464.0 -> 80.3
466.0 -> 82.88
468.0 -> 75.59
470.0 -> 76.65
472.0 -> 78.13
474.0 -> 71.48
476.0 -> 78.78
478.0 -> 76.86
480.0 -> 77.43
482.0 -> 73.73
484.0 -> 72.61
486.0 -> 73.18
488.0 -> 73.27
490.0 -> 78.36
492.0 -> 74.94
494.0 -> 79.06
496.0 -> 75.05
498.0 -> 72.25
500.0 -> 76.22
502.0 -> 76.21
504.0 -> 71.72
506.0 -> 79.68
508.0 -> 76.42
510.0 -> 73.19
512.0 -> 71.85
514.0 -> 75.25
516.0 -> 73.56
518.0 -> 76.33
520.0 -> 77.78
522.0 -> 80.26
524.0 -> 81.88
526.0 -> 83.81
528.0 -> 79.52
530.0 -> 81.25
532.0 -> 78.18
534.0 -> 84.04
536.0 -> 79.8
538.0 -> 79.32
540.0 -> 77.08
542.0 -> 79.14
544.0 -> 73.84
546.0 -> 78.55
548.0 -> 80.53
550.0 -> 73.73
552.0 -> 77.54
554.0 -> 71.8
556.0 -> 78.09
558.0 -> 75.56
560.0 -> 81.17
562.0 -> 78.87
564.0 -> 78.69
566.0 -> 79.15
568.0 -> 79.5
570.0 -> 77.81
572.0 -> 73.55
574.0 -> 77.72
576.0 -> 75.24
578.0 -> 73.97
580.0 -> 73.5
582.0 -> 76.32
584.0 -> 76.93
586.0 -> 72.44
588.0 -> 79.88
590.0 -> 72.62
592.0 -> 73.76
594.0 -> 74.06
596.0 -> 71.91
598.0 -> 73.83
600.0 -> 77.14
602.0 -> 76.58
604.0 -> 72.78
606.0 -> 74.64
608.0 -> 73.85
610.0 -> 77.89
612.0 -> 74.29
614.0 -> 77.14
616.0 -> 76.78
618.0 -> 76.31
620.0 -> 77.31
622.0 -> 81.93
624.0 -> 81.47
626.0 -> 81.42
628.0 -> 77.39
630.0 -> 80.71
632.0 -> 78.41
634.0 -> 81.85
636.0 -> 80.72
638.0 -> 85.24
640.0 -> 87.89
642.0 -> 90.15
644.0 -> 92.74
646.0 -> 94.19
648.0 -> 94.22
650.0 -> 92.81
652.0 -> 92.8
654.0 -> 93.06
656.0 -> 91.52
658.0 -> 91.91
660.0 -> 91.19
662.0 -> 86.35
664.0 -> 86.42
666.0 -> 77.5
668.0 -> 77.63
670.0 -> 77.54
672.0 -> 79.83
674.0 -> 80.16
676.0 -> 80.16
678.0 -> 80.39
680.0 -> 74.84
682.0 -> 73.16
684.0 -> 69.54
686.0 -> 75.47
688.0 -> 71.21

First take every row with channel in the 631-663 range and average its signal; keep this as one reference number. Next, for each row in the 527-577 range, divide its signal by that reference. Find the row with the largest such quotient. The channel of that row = 534.0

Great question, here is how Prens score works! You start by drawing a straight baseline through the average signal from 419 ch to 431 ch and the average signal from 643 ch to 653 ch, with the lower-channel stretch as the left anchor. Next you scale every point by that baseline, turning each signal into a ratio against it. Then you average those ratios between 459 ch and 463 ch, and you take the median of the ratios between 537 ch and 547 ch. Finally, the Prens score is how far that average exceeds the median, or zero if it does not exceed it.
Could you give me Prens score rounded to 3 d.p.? 0.012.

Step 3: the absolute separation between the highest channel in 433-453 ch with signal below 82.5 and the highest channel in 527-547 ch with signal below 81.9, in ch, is 96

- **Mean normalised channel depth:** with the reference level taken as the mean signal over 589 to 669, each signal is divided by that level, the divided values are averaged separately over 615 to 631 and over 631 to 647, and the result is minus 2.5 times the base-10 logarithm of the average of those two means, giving -0.01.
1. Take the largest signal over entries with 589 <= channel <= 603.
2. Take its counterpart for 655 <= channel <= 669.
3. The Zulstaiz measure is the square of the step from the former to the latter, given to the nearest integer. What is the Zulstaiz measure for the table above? 218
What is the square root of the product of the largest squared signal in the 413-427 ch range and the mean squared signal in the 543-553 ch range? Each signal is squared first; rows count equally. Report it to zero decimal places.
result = 7141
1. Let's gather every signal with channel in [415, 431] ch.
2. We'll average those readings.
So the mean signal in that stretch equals 88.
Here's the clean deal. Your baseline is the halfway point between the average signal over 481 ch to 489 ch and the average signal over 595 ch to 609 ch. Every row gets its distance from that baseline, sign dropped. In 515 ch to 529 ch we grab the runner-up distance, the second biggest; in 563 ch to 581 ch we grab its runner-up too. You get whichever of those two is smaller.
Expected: 5.4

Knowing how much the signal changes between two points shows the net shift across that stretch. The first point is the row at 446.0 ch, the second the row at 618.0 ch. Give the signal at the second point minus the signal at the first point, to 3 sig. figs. -13.3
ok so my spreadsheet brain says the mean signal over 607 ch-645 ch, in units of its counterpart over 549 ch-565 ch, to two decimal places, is 1.05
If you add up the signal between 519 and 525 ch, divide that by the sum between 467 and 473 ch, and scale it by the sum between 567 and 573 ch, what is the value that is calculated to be 240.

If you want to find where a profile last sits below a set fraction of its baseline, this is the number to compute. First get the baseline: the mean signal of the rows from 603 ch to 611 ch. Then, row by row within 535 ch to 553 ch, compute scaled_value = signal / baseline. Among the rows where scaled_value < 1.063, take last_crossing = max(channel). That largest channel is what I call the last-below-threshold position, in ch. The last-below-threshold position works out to 552.0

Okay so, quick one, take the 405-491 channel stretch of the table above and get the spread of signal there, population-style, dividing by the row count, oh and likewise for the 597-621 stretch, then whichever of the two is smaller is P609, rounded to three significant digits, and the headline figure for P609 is 1.64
